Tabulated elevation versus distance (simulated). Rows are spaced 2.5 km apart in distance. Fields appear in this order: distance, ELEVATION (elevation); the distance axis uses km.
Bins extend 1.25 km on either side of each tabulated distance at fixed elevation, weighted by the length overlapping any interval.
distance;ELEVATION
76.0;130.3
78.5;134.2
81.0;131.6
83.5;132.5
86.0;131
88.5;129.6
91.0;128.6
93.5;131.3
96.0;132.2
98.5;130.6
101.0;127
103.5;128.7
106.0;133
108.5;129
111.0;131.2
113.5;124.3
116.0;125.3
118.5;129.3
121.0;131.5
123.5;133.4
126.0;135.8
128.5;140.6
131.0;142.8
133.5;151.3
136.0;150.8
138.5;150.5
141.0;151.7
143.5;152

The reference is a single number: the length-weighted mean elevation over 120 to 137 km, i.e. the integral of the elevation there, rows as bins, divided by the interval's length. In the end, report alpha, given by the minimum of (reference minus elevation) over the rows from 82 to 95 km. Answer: 8.4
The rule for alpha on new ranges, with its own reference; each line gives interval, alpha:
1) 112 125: 7.5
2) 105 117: 7.9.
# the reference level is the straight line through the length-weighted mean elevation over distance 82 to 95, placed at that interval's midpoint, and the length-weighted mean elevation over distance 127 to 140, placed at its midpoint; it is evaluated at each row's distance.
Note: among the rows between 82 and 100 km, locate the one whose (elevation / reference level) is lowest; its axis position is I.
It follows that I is 98.5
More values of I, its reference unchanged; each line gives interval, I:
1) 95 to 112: 108.5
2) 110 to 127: 113.5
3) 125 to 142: 126.0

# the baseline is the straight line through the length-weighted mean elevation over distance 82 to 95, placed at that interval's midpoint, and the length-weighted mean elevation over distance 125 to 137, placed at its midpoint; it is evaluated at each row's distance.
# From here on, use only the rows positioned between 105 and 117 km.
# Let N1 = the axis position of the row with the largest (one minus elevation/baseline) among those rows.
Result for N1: 113.5 km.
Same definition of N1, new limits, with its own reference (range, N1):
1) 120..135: 121.0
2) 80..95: 91.0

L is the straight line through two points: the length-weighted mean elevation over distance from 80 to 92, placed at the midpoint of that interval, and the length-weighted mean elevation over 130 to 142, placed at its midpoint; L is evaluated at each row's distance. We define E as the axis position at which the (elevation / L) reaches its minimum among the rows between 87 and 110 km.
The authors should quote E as 108.5 km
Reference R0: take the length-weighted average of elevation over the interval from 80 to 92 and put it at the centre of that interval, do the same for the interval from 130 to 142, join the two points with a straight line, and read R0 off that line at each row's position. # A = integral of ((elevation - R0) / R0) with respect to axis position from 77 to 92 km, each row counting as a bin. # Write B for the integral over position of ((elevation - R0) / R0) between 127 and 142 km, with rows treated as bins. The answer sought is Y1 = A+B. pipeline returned 0.0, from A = 0.1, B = -0.1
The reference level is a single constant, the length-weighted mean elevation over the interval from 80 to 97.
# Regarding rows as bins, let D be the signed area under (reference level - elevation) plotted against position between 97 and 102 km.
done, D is 9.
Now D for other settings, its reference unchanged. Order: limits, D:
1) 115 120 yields 17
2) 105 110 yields 0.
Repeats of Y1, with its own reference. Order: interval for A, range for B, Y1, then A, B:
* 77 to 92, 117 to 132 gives -0.9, 0.1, -1.0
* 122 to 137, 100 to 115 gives -1.6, -0.5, -1.1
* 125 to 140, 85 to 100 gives -0.6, -0.3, -0.3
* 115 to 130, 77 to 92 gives -1.1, -1.2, 0.1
